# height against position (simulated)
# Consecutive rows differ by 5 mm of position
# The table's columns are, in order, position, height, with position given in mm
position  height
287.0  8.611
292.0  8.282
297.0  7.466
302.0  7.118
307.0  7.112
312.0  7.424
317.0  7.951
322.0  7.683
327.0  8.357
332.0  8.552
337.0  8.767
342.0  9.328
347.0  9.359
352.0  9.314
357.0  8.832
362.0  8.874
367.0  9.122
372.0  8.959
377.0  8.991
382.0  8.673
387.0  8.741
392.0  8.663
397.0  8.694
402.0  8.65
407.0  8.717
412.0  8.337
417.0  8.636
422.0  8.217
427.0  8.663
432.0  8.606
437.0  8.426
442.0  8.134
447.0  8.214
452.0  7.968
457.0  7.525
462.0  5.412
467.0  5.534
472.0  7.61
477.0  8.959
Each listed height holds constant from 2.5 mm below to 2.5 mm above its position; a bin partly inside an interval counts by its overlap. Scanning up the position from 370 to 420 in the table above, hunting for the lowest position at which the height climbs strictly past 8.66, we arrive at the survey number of 372.0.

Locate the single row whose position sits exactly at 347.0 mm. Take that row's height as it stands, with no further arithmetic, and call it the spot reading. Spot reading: 9.359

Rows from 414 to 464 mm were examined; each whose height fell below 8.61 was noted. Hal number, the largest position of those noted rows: 462.0 mm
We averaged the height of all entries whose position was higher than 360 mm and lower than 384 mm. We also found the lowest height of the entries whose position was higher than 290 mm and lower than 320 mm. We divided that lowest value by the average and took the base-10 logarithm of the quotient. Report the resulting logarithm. -0.10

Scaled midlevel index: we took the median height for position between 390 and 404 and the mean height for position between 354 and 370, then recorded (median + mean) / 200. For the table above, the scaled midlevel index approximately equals 0.088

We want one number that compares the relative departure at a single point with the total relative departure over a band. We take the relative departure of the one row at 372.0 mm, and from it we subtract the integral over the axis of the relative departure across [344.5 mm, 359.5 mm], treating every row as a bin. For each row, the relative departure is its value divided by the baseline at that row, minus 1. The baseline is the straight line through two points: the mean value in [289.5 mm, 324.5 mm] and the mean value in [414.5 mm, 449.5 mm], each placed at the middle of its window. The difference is -2.34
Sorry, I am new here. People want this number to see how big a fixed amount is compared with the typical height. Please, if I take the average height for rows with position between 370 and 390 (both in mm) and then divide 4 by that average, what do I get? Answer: 0.45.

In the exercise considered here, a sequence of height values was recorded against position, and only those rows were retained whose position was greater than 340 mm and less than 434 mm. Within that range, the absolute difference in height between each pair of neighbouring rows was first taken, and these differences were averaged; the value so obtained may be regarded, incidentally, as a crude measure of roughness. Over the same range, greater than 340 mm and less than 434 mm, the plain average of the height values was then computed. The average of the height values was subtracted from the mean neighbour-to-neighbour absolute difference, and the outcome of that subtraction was -8.63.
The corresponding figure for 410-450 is -8.15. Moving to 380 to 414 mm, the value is -8.53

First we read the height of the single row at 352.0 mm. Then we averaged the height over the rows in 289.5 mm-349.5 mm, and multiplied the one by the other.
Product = 76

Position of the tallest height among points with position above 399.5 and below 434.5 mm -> 407.0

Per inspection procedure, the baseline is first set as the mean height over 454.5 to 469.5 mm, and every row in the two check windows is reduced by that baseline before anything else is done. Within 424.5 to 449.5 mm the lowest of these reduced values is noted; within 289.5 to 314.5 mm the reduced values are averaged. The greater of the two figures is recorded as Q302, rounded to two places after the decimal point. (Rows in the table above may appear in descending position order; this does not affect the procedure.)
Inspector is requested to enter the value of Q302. 1.98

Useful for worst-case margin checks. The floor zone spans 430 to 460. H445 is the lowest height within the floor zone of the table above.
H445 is 7.525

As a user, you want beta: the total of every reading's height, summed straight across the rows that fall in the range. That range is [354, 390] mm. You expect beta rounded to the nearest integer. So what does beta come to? 62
